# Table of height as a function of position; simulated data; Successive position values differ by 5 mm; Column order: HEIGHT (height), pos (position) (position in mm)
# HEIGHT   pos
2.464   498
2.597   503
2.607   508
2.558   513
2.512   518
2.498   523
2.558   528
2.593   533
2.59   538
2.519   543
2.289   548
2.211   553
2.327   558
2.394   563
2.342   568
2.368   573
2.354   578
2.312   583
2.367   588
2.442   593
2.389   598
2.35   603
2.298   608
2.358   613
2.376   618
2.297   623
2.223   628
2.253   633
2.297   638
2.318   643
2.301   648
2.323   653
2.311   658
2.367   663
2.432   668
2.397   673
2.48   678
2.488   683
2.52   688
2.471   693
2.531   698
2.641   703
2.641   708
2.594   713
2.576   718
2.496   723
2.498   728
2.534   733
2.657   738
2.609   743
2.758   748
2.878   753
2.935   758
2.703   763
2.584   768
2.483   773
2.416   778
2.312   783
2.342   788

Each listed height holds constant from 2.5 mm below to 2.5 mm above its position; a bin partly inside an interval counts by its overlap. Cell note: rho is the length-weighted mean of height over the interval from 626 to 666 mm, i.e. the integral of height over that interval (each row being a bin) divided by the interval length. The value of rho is 2.30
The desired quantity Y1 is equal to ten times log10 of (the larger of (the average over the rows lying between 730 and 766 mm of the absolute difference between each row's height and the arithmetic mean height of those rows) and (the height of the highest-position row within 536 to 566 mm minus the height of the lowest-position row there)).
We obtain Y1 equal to -9.5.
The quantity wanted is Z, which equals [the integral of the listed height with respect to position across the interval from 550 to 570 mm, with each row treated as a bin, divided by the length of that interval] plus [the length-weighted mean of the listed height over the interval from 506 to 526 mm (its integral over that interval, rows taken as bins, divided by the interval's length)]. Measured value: 4.86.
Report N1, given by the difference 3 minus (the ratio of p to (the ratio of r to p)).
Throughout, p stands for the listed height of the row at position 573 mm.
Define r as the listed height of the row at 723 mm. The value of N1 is 0.75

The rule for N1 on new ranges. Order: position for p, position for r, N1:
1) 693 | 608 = 0.34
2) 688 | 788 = 0.29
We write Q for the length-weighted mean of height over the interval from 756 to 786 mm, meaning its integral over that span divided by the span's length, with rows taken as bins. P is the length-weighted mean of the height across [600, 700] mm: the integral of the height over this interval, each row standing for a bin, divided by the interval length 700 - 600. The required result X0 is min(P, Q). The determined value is 2.37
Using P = 2.37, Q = 2.56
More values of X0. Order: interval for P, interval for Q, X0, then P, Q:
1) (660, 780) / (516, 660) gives 2.37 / 2.57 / 2.37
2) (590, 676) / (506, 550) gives 2.34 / 2.34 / 2.53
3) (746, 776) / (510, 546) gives 2.54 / 2.72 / 2.54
